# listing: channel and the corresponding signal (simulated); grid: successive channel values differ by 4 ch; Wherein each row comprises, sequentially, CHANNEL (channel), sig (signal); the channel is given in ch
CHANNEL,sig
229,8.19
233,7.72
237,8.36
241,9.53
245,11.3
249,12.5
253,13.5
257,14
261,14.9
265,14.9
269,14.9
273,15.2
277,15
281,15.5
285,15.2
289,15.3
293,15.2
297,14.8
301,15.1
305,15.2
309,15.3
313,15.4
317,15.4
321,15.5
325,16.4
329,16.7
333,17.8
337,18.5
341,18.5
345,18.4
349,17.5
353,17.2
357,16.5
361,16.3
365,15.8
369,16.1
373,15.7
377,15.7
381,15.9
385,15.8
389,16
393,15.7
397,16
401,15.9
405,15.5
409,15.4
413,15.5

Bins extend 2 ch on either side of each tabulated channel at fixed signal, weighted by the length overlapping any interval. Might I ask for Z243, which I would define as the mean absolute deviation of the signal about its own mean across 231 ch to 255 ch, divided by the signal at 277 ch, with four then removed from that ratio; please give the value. -3.87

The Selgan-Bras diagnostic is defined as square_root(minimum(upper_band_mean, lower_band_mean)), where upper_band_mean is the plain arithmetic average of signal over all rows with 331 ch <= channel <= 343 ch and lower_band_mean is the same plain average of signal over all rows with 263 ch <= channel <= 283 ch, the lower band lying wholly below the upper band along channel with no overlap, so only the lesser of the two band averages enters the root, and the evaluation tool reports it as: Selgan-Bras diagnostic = 3.89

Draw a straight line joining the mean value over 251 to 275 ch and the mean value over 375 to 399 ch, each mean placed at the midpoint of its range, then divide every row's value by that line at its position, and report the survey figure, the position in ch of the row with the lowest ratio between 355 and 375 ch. 373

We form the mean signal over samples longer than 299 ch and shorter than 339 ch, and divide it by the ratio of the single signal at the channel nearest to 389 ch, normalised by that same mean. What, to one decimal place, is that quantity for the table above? 16.3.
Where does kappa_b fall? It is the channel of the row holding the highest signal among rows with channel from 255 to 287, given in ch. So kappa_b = 281 ch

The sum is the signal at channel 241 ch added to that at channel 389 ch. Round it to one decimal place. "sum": 25.5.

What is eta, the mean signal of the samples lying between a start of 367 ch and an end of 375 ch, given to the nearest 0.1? 15.9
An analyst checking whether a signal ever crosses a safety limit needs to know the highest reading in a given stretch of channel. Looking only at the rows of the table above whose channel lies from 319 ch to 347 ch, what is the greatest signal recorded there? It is 18.5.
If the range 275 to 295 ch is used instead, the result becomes 15.5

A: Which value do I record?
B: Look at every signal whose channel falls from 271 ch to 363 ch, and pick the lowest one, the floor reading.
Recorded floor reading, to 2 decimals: 14.80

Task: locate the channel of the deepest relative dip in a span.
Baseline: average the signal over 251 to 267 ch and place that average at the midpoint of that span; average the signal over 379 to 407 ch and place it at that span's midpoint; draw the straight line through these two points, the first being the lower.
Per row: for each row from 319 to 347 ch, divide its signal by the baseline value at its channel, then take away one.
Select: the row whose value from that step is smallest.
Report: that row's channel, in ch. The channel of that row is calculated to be 321 ch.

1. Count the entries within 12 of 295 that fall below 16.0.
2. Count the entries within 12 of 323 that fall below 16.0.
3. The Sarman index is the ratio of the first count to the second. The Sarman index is 2.0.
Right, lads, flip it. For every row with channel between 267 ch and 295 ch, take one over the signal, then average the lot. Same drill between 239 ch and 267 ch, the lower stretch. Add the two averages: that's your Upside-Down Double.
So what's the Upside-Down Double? 0.1449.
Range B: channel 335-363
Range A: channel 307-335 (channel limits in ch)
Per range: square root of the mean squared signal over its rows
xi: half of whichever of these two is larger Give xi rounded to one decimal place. 8.8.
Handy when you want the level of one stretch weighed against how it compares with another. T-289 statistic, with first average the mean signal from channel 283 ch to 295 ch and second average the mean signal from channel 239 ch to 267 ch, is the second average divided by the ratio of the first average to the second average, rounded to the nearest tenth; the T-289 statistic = 11.0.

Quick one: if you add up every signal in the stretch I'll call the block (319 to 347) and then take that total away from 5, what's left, -117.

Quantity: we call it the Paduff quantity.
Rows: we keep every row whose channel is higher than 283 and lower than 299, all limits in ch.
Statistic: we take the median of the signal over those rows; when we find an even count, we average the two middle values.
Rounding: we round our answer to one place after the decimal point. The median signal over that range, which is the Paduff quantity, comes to 15.2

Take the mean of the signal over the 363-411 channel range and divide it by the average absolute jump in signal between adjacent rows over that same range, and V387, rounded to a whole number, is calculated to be 72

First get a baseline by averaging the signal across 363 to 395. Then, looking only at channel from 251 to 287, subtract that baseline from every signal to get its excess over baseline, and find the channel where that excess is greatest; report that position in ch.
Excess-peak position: 281 ch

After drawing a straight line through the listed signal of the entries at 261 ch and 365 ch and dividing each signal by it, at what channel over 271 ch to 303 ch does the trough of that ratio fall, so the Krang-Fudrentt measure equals 297 ch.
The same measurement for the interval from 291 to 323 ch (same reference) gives 297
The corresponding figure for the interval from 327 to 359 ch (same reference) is 357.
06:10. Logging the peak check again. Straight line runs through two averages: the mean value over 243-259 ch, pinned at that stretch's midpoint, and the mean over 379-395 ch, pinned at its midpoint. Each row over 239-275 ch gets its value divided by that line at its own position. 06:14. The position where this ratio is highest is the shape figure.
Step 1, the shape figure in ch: 261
